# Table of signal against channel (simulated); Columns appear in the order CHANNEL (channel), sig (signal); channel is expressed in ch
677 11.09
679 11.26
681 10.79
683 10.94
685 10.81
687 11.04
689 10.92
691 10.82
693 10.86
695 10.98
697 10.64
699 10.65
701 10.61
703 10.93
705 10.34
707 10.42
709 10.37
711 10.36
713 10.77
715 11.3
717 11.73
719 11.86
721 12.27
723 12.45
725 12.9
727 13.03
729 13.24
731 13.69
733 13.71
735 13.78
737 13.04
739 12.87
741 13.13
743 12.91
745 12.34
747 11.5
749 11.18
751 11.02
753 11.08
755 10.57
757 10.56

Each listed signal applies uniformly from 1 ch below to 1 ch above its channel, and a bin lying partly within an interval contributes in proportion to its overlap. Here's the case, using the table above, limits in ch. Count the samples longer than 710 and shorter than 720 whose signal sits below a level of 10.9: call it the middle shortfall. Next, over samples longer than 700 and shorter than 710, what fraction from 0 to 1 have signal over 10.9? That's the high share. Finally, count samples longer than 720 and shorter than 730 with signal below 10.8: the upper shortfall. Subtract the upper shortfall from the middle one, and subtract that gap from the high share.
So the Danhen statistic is -1.8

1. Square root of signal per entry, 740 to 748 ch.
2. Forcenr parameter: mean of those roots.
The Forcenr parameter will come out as 3.53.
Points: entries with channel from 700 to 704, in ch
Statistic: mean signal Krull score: 10.8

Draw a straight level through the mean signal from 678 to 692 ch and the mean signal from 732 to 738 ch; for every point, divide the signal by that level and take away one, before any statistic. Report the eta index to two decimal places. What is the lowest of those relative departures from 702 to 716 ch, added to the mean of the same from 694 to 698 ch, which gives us -0.22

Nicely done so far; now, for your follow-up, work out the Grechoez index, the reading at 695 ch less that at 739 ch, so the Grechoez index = -1.9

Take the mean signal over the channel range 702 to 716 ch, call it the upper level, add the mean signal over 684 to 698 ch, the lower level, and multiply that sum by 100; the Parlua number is 2151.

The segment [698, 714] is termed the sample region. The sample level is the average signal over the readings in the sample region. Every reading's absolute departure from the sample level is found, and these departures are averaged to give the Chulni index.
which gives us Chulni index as 0.18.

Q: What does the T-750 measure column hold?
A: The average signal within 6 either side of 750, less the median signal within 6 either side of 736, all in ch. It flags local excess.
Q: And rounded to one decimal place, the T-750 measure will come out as -2.1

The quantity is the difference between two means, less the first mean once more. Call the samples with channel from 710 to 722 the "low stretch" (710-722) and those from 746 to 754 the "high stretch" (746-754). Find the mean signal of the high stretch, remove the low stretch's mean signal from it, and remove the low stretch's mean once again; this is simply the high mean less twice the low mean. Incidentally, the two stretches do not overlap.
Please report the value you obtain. -11.6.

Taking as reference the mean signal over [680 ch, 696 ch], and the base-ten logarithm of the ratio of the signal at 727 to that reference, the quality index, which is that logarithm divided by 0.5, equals 0.16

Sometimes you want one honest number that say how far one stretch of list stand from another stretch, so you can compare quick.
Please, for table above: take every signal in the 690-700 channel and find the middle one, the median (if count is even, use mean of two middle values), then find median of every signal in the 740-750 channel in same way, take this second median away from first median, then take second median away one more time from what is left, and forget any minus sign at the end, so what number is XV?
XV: 13.9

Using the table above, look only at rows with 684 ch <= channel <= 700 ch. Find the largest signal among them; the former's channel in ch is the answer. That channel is 687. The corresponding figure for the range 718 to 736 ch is 735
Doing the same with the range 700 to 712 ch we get 703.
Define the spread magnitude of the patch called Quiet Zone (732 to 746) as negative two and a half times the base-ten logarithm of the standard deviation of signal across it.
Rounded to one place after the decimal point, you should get 0.8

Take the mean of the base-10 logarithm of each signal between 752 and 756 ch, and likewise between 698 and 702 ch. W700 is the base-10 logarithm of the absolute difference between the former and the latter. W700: -2.1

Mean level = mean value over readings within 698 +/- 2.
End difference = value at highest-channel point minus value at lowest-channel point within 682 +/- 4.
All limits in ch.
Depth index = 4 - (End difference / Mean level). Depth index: 4.042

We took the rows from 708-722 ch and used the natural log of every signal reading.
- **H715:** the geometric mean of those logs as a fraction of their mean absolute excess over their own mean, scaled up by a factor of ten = 427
